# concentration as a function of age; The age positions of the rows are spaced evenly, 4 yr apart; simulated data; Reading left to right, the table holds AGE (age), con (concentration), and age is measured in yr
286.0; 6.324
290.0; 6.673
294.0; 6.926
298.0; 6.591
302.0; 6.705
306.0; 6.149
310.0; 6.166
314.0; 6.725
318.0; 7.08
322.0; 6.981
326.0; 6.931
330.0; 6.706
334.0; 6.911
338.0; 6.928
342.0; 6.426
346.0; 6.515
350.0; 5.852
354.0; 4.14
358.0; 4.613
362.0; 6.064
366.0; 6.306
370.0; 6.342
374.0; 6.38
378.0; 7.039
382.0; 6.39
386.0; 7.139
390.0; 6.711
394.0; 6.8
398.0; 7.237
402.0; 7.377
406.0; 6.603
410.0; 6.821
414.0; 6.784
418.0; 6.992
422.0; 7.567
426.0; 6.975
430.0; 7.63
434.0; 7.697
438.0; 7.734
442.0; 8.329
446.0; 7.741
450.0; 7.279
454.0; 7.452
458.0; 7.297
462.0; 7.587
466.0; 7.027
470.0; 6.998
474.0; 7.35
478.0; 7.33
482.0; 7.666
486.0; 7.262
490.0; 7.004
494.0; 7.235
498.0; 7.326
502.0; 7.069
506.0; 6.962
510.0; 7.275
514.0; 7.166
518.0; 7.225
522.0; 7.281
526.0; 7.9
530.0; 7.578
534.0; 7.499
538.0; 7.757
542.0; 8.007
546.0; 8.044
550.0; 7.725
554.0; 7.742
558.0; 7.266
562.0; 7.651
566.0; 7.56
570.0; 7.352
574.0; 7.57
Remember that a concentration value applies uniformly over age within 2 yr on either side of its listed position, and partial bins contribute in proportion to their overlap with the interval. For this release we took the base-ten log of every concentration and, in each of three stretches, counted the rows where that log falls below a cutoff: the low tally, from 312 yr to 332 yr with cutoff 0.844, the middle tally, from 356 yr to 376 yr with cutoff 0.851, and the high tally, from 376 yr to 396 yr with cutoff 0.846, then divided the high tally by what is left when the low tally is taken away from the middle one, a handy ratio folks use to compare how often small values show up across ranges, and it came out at 3.0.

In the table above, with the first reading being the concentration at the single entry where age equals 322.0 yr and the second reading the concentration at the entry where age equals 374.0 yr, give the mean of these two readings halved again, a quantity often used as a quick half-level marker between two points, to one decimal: 3.3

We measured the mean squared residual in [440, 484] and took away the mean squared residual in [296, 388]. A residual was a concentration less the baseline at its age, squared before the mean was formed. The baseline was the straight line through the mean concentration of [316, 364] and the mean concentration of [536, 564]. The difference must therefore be -0.3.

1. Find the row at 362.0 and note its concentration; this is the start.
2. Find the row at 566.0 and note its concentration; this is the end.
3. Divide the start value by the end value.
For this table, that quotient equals 0.80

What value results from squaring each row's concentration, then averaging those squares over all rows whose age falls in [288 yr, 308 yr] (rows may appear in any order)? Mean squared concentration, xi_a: 44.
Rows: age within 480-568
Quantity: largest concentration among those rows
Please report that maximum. 8.044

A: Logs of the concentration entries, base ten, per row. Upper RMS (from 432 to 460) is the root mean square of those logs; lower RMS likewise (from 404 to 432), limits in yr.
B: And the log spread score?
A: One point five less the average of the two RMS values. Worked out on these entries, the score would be 0.634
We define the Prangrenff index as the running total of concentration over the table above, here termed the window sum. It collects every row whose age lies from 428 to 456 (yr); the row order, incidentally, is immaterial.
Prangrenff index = 54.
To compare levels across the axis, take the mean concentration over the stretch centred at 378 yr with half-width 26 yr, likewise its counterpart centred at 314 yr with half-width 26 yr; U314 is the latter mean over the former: 1.06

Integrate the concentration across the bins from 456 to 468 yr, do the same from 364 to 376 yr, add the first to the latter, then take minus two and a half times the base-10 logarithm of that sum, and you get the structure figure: -5.54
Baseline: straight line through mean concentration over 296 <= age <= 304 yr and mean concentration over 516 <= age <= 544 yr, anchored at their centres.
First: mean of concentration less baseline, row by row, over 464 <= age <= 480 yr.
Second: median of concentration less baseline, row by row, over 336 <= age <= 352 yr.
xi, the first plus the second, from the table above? -0.55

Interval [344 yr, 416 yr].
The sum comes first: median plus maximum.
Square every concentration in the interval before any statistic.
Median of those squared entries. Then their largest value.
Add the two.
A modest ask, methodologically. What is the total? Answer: 97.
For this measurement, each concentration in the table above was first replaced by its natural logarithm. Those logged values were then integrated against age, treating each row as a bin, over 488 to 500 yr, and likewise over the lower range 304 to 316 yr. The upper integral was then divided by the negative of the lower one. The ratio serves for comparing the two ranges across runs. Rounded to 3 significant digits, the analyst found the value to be -1.07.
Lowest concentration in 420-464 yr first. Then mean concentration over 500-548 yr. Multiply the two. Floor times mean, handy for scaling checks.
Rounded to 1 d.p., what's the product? 52.2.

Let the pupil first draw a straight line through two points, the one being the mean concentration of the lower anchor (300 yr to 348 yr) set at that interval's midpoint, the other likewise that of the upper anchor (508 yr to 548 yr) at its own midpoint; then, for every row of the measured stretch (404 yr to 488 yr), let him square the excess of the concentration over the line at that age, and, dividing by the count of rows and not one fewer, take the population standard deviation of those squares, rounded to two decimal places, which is 0.27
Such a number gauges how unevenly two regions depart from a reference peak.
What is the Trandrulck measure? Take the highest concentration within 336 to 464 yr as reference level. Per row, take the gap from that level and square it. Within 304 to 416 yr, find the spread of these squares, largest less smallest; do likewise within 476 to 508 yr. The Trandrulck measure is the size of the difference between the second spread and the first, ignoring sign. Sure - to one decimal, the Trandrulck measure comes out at 15.2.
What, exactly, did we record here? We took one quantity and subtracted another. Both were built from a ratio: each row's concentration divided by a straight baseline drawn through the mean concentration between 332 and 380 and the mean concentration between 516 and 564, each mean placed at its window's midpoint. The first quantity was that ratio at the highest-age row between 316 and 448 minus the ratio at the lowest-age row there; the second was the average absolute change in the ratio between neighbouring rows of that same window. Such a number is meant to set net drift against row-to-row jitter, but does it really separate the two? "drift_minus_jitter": -0.16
